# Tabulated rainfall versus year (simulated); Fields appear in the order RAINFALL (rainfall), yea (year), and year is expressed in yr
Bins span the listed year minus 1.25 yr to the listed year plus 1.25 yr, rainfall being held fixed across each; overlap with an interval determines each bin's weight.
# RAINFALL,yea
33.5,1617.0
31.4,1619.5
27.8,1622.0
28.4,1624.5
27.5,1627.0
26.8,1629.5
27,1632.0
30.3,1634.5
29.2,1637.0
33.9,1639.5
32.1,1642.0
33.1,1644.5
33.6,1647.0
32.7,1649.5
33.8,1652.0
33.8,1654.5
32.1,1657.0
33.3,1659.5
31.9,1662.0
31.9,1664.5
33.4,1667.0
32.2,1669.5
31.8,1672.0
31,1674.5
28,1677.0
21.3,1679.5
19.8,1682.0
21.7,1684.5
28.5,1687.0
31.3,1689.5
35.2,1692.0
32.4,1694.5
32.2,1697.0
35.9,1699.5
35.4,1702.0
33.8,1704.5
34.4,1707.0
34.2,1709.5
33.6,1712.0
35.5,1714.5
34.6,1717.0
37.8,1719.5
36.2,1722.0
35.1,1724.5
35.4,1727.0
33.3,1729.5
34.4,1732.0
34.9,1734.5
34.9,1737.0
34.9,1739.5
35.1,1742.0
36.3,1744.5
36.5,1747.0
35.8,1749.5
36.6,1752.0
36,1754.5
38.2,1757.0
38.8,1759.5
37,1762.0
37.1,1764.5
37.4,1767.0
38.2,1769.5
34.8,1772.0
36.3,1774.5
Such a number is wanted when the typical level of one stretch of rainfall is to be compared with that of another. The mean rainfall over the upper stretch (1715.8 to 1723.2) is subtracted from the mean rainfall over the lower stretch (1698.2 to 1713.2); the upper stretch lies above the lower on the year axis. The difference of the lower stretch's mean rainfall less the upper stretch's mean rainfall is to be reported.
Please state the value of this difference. -1.7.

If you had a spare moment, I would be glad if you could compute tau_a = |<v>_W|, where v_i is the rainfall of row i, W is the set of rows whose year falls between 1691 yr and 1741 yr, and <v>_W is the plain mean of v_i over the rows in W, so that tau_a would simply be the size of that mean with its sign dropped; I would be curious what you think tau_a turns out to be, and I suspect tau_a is 34.7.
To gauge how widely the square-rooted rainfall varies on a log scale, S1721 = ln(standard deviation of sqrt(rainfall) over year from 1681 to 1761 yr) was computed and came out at -1.0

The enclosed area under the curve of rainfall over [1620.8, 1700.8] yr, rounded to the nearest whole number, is 2435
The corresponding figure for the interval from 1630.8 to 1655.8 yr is 799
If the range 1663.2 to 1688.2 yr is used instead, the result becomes 699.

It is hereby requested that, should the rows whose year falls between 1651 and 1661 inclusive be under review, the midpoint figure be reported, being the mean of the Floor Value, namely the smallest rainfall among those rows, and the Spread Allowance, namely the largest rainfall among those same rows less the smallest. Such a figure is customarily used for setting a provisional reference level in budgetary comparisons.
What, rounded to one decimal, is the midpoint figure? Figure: 16.9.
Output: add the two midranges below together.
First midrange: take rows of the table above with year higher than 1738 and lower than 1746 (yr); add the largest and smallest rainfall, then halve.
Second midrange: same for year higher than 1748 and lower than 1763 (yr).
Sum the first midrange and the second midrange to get 73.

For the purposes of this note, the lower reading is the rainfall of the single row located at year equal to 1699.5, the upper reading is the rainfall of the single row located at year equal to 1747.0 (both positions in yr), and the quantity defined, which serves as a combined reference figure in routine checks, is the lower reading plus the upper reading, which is 72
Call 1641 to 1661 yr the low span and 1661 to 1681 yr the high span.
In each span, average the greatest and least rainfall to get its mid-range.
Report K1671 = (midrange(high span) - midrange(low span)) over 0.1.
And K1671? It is -56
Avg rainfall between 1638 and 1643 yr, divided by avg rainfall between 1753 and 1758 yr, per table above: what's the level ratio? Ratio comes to 0.89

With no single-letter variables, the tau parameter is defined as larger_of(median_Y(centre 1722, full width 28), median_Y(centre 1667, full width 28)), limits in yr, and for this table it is 34.9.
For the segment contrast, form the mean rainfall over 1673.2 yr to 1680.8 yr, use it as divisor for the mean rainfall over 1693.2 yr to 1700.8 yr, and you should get 1.25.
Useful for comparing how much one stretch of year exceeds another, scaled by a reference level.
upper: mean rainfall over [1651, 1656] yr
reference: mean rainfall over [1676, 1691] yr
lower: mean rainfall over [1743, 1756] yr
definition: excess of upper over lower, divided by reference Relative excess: -0.10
